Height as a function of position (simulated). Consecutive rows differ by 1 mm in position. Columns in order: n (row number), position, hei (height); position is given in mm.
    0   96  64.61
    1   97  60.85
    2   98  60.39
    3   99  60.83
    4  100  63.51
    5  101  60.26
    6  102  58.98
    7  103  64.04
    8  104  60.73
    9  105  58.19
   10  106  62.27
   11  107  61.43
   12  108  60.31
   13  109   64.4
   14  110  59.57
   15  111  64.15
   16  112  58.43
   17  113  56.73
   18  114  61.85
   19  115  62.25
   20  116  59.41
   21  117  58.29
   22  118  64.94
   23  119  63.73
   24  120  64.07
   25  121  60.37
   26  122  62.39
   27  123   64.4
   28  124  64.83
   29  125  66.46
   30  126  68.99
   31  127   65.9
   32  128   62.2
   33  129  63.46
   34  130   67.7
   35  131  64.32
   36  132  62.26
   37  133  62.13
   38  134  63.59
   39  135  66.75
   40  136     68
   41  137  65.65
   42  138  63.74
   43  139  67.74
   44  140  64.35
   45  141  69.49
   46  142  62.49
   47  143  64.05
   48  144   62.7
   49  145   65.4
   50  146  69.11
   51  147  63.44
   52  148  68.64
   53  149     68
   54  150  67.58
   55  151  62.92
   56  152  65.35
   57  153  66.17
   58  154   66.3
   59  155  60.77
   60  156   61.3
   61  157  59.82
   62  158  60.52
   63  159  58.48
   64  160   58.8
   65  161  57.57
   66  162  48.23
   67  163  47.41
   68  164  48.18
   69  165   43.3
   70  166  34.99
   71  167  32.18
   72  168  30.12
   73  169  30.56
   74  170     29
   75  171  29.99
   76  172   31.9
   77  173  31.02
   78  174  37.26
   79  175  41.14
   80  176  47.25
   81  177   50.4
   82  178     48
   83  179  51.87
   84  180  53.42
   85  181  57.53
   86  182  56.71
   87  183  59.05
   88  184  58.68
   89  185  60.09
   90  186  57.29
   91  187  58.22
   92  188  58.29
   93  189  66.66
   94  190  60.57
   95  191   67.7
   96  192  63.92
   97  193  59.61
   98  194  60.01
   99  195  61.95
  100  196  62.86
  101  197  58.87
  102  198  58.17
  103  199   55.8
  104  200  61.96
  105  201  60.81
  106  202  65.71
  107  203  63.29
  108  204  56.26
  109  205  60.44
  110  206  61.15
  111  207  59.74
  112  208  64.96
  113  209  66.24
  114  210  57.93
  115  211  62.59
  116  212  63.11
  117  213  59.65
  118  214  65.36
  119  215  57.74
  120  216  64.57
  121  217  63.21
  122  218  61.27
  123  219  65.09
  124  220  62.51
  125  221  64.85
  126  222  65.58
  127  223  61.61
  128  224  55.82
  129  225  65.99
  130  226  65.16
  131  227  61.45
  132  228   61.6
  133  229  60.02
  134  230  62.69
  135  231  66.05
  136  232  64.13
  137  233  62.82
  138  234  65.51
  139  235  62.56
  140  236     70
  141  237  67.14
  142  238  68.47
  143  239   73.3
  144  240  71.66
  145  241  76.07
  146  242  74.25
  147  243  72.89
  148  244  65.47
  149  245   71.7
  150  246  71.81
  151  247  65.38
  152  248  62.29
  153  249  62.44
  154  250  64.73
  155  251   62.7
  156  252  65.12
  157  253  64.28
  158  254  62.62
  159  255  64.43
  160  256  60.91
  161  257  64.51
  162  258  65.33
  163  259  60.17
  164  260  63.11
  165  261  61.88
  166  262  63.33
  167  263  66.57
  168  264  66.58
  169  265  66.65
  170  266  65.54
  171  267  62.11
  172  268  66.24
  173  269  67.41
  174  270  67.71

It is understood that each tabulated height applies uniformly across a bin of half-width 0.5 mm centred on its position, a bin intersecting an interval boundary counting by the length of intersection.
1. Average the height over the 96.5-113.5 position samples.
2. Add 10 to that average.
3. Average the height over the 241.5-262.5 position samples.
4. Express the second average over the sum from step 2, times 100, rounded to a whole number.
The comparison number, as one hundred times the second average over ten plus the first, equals 92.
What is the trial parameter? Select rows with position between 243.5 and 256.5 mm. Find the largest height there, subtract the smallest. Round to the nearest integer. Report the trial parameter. 11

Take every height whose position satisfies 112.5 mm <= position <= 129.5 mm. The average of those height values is 63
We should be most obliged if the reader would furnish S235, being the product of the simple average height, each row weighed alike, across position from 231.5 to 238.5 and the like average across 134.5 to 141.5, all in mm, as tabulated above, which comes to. 4378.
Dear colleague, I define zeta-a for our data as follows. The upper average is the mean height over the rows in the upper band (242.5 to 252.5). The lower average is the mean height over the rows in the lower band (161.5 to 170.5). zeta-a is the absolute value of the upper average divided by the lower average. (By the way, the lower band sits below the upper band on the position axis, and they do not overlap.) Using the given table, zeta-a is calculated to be 1.7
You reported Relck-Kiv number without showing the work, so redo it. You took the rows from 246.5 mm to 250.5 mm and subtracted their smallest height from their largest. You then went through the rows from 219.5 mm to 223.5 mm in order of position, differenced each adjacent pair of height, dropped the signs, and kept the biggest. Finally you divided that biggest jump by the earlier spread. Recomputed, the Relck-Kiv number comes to 1.28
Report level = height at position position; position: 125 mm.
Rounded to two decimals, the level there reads 66.46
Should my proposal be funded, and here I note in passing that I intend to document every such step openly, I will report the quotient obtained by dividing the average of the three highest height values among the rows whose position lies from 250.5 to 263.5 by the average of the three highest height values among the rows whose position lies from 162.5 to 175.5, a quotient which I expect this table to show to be 1.42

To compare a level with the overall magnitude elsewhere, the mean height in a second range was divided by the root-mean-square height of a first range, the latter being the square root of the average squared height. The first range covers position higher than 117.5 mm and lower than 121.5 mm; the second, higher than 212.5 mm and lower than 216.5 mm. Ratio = 0.98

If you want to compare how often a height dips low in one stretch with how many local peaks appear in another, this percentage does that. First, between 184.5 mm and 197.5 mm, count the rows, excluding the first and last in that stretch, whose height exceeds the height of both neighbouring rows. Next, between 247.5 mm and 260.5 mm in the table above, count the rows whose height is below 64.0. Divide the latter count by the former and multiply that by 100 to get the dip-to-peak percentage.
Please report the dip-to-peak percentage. 233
